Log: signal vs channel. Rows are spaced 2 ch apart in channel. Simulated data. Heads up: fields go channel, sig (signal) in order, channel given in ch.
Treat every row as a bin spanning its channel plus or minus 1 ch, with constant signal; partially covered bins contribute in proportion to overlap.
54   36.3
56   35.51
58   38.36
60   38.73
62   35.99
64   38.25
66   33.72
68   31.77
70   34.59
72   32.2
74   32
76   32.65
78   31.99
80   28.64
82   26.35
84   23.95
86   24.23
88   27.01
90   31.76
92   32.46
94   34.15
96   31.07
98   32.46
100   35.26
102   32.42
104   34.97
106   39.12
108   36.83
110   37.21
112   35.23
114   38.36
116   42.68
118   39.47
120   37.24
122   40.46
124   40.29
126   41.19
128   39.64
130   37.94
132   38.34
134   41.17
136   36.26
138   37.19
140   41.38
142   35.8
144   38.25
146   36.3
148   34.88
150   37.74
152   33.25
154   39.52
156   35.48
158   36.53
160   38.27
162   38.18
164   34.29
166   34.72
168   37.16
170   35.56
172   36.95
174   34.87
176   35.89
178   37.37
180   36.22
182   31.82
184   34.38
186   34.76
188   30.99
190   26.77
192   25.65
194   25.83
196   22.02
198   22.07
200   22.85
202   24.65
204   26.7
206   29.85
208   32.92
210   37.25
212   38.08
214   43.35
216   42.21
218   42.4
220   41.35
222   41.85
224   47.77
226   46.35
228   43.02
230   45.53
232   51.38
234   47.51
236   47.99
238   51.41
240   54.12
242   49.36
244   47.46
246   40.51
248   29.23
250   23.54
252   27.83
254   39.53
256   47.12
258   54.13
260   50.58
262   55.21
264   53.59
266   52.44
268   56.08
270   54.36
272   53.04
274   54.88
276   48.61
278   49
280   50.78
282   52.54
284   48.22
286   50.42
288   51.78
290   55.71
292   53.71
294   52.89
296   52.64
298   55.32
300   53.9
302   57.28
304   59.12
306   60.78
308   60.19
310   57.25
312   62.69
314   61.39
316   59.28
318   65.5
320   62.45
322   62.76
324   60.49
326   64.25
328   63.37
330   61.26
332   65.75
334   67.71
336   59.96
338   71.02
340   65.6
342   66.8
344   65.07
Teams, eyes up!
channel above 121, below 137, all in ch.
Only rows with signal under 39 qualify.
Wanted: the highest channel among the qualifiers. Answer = 136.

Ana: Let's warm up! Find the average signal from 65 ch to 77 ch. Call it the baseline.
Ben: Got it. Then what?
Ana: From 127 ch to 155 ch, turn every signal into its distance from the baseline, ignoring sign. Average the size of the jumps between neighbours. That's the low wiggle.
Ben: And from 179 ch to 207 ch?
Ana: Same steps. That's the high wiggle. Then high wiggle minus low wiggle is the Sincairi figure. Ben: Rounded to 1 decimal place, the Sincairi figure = -1.5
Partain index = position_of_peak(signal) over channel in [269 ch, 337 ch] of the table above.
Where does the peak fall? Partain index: 334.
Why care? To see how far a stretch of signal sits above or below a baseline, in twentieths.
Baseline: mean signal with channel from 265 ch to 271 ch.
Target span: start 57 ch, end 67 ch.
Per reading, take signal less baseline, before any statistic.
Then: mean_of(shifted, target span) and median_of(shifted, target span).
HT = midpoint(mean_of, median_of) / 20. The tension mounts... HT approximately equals -0.8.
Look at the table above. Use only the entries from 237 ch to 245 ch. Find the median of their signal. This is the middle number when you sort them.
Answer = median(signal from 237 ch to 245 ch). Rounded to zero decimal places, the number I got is 50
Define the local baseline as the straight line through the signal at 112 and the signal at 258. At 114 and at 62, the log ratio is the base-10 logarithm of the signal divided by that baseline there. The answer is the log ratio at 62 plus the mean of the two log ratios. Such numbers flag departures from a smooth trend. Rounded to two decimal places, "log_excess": 0.16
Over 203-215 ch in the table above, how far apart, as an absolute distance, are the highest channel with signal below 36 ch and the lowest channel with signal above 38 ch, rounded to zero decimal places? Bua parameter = 4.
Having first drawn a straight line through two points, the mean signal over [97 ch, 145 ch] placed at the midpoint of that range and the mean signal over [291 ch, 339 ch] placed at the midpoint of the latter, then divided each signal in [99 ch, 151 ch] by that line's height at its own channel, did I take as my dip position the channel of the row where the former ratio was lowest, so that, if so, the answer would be 148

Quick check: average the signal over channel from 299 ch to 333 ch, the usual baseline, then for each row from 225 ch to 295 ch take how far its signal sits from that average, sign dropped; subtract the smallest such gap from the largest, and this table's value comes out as 33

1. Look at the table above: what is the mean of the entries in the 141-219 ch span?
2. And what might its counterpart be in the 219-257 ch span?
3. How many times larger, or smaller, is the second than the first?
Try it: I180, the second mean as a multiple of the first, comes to 1.28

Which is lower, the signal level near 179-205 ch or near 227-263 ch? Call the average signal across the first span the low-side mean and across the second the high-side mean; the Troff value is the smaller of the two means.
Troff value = 28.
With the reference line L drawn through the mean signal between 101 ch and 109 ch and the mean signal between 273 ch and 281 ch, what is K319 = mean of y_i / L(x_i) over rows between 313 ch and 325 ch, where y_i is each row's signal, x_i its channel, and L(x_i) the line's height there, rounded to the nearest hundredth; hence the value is 1.14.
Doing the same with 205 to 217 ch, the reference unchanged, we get 0.83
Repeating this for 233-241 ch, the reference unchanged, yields 1.06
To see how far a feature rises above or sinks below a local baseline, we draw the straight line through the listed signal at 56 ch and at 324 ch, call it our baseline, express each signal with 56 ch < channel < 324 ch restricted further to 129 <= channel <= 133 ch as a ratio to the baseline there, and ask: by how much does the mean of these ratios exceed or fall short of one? -0.10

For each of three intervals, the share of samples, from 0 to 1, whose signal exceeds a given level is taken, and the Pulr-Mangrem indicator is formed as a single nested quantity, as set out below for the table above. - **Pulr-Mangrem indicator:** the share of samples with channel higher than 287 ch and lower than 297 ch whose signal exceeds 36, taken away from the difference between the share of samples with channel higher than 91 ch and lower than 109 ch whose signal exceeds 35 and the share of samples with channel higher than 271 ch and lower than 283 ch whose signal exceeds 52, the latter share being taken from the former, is -1.2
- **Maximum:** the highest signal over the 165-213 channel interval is 38.08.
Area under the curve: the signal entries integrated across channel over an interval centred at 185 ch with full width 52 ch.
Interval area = 1656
